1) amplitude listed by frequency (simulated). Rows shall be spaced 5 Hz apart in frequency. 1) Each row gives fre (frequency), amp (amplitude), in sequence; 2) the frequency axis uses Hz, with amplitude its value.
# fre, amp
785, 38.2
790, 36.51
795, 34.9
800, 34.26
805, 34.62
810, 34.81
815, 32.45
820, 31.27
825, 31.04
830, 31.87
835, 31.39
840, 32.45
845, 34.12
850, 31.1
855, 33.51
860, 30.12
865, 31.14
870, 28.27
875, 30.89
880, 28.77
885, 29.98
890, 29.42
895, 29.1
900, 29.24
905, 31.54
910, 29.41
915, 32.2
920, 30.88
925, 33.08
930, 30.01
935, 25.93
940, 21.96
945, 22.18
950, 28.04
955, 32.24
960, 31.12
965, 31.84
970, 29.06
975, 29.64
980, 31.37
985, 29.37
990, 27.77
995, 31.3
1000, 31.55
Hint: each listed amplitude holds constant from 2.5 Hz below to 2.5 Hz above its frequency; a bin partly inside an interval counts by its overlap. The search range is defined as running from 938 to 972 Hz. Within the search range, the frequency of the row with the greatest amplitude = 955 Hz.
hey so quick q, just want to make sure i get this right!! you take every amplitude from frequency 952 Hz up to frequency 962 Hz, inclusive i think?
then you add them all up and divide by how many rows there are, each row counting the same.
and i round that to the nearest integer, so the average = 32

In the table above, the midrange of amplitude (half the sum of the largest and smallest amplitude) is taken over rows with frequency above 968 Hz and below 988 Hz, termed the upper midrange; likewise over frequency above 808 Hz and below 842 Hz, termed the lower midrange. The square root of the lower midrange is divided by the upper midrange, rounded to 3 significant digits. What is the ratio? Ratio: 0.190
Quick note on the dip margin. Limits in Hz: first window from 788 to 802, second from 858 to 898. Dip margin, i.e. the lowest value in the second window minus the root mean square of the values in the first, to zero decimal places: -7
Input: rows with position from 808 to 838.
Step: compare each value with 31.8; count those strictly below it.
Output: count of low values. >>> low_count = 3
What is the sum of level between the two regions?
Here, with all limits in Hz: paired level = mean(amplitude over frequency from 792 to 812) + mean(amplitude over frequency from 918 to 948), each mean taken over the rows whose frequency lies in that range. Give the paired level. 62.0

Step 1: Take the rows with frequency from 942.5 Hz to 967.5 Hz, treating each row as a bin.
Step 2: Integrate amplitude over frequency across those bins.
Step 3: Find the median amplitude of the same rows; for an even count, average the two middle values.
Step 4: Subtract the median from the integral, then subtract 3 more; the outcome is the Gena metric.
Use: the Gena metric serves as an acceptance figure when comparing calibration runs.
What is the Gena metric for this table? 693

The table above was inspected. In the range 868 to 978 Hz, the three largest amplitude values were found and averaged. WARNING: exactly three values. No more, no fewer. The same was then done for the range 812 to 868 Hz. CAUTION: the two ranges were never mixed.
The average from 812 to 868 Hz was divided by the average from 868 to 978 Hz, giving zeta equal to 1.03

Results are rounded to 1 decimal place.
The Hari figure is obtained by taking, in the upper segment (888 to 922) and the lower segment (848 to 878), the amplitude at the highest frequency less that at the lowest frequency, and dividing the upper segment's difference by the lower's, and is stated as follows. -7.0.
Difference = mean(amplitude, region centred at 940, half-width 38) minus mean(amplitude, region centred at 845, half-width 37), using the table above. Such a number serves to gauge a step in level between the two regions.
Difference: -2.3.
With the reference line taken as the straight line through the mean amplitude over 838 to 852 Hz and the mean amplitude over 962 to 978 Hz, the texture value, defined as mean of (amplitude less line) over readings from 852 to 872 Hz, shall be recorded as -1.5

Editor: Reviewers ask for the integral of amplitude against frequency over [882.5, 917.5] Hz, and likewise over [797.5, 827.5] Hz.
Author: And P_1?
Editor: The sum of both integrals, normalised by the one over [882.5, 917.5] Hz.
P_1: 1.94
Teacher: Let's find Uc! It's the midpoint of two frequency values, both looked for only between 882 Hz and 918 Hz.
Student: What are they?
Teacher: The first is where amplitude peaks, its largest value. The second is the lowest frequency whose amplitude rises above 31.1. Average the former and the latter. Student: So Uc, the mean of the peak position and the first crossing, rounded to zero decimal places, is 910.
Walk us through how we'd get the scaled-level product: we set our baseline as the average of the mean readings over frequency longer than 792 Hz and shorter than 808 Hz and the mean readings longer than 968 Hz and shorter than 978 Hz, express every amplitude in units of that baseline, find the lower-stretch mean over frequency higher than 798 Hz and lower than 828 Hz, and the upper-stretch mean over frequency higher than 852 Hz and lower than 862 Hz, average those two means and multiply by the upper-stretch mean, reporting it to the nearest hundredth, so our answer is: 1.01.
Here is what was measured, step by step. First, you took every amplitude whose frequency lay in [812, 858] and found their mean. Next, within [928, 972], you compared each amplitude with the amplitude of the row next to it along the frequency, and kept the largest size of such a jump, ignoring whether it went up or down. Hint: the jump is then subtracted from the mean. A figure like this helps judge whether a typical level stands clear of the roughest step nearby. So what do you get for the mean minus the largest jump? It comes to 26.3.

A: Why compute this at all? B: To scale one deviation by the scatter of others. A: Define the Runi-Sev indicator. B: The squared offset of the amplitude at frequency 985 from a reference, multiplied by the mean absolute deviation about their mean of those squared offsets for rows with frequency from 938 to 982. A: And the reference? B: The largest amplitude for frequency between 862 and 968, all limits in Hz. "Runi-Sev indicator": 534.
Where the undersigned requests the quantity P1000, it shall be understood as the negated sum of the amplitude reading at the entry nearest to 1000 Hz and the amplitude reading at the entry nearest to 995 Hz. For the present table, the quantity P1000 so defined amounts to -63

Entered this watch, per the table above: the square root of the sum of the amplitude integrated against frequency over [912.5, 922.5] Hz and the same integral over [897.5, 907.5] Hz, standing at 24.89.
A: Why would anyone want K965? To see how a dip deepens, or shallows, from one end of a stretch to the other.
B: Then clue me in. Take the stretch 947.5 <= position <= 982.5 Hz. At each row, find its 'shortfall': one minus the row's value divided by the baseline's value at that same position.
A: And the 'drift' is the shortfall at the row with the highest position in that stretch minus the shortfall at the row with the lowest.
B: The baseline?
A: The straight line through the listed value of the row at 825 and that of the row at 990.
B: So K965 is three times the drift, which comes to -0.42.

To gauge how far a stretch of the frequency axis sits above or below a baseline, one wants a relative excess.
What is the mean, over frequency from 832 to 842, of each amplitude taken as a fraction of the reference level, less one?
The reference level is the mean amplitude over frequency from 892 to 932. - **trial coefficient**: 0.04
